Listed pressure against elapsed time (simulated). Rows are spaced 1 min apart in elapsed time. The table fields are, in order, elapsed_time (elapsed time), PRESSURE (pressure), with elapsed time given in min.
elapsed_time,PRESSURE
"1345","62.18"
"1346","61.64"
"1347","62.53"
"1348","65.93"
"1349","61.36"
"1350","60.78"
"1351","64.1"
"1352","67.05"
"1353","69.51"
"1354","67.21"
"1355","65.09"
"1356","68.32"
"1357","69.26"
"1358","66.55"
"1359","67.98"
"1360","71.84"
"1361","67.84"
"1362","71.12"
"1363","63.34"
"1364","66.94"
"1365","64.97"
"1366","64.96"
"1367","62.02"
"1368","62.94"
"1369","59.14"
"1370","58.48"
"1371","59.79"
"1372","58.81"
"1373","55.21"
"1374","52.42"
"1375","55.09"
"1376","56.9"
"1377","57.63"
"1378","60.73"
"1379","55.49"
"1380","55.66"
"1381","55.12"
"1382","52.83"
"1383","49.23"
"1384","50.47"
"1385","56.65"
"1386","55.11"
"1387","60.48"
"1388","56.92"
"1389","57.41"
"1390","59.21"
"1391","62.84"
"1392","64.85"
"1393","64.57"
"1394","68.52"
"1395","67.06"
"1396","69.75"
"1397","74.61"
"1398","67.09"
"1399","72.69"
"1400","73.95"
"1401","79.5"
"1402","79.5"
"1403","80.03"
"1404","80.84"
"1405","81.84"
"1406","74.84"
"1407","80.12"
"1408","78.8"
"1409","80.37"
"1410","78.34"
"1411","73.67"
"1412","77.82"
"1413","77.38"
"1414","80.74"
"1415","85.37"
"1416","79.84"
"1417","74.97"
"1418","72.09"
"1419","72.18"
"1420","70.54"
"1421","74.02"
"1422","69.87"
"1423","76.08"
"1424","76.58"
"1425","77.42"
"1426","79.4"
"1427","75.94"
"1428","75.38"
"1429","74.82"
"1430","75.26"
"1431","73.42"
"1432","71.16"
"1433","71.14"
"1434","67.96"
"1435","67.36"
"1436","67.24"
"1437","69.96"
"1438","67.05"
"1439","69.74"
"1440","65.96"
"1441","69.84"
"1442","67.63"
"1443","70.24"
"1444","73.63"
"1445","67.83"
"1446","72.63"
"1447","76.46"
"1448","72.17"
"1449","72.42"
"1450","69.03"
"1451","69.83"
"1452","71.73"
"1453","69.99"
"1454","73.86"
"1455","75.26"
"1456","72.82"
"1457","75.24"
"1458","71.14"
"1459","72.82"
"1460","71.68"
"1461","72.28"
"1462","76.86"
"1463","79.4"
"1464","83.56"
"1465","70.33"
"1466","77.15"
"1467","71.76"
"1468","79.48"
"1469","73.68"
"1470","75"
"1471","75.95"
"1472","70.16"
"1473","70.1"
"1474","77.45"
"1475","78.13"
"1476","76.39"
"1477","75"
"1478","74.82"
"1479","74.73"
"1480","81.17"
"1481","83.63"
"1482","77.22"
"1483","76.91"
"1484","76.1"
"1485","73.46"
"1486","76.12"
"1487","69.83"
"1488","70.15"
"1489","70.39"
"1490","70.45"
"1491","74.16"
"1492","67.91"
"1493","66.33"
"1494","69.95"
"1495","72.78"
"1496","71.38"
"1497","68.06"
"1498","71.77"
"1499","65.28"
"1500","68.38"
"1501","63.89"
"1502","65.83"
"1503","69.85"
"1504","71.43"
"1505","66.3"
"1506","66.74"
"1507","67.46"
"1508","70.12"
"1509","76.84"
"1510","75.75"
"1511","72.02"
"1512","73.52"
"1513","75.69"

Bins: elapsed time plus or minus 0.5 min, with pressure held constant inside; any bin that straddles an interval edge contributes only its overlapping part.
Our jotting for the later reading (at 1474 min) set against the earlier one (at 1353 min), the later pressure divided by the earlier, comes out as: 1.11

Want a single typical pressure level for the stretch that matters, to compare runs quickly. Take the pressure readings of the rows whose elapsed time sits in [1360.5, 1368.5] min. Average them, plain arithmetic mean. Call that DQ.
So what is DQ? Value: 66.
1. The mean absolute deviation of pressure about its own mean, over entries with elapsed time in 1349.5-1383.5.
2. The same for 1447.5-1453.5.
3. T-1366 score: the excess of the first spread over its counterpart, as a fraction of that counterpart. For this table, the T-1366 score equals 3.1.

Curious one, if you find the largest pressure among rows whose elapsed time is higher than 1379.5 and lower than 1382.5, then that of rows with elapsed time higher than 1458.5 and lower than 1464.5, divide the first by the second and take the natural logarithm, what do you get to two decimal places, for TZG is -0.41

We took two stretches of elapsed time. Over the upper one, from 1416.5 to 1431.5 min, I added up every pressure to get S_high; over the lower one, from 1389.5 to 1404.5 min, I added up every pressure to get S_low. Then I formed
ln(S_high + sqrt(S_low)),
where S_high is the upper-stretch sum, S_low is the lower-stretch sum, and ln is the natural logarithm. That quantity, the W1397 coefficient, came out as 7.05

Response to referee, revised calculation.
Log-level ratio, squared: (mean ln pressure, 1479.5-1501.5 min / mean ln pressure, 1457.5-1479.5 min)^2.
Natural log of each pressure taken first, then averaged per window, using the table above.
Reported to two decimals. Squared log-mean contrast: 0.98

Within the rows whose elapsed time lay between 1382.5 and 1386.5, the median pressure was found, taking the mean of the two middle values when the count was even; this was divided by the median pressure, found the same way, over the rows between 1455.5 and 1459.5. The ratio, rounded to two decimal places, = 0.72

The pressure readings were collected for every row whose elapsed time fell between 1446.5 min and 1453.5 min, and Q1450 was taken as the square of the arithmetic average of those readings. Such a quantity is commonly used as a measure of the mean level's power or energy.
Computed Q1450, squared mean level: 5135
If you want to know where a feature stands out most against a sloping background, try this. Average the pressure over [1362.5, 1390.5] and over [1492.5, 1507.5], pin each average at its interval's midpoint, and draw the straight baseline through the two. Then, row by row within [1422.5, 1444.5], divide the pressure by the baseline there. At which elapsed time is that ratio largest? 1426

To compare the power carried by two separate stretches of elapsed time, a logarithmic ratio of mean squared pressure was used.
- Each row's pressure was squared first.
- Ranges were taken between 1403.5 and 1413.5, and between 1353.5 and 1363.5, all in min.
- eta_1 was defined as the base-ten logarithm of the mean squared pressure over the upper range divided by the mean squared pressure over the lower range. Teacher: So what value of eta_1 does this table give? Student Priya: 0.13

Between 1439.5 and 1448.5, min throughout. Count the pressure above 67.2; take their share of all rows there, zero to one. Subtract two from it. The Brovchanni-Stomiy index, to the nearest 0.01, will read -1.11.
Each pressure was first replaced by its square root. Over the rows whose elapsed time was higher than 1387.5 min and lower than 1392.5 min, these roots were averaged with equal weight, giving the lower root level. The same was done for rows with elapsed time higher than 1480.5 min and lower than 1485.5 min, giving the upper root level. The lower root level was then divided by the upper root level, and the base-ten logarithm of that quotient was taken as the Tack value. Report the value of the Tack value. -0.055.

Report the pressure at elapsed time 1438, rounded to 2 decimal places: 67.05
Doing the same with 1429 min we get 74.82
